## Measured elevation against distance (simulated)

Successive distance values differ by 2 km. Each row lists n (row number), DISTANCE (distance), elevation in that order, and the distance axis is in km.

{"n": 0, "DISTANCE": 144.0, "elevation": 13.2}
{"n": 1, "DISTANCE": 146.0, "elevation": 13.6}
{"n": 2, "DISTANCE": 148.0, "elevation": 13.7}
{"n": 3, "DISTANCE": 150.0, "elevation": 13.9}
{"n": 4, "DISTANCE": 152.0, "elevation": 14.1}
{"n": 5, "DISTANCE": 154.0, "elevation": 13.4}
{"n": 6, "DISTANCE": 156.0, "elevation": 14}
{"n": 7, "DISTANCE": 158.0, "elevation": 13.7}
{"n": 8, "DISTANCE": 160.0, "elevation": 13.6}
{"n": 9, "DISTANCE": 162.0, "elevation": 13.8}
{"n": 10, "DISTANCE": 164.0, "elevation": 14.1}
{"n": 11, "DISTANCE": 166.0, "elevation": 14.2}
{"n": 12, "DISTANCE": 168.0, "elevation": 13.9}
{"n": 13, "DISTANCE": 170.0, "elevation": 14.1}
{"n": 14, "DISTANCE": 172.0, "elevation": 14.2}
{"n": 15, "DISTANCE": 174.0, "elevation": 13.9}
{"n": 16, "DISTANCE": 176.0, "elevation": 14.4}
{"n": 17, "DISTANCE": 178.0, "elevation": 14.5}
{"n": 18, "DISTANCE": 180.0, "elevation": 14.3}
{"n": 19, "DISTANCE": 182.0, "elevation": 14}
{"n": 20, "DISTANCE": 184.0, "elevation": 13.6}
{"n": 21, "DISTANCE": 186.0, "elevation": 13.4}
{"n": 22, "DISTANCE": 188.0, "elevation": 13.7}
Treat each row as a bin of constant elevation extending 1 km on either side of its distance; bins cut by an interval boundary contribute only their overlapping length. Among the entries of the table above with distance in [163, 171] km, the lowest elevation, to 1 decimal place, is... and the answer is 13.9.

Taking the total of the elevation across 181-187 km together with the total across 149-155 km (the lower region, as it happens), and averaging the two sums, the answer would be 41.2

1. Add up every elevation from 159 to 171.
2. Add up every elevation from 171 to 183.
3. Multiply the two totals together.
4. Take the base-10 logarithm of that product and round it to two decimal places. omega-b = 3.85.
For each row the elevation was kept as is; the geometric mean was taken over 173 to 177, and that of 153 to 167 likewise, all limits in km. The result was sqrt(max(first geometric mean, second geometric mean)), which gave 3.76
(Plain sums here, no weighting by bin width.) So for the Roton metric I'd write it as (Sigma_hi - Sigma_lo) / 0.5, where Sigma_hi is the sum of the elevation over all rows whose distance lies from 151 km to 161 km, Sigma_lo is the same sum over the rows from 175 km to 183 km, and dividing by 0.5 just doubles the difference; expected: 23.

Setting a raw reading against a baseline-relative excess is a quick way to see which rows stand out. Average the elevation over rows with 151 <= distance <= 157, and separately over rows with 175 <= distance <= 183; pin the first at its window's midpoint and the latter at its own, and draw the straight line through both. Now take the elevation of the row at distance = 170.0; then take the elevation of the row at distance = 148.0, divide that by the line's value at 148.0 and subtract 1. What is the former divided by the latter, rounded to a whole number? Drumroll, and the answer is -9069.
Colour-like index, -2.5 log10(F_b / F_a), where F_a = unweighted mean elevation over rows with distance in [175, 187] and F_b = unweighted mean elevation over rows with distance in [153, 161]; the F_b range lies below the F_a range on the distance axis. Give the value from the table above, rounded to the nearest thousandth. 0.028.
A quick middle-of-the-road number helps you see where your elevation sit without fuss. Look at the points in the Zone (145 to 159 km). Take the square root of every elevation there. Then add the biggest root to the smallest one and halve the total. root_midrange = 3.71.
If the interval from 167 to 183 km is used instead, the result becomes 3.77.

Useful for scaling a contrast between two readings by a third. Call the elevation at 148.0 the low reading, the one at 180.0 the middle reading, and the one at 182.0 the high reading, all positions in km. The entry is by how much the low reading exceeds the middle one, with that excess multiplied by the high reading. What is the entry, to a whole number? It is -8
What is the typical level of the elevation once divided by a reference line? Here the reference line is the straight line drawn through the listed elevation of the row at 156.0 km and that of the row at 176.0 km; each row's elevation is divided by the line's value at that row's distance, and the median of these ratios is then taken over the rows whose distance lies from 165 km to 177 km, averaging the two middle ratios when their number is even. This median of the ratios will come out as 0.99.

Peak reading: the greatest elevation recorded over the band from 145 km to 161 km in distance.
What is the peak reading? 14.1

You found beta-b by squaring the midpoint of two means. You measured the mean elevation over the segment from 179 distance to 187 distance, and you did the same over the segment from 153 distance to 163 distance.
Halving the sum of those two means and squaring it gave 189.4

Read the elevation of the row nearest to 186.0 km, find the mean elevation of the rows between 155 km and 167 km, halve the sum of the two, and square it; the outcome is 186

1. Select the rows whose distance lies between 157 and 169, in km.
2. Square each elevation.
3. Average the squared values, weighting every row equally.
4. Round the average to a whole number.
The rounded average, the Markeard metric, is 193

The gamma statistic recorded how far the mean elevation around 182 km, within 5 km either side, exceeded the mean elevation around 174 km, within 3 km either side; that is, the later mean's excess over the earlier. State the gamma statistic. -0.2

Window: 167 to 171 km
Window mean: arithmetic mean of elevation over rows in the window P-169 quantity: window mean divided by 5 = 2.80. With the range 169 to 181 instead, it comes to 2.85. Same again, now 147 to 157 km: 2.76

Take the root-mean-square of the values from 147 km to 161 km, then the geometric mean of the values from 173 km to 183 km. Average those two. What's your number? 14.0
